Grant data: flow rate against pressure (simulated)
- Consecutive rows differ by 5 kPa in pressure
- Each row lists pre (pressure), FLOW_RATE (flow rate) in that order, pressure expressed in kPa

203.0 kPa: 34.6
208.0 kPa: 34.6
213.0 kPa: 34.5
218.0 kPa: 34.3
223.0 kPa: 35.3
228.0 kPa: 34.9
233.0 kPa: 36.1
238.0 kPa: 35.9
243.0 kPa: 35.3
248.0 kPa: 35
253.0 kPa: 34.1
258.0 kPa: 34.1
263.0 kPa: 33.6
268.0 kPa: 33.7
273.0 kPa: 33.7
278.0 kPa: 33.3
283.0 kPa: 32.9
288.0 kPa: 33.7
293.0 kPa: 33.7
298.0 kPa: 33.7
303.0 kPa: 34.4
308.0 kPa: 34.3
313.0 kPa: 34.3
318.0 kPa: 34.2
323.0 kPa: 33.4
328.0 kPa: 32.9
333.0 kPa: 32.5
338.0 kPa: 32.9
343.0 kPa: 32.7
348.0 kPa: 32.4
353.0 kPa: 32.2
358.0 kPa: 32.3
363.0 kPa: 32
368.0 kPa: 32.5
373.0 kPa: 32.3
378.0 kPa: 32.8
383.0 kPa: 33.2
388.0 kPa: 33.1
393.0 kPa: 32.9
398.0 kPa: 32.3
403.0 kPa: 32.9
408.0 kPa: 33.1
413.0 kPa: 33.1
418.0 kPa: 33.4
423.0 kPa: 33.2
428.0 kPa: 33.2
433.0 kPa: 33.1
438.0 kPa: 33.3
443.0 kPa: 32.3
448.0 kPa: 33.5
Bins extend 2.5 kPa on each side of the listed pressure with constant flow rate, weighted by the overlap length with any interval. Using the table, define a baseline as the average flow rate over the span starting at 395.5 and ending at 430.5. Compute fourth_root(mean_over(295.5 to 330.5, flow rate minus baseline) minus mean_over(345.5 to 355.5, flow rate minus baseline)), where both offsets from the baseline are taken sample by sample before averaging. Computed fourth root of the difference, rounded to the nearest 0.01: 1.12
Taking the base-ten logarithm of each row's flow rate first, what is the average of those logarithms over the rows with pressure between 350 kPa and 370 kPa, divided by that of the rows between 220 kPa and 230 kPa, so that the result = 0.98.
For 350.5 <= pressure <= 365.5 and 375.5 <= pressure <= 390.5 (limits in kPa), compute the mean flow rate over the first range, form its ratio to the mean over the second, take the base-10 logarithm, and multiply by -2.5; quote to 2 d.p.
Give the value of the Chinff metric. 0.03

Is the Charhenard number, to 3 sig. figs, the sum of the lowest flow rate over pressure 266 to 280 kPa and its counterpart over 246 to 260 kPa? 67.4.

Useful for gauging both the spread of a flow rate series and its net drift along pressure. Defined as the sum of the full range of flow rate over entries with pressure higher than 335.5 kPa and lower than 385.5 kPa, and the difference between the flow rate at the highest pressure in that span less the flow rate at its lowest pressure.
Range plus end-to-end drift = 1.5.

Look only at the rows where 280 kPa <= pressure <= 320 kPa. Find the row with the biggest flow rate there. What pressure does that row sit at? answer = 303.0 kPa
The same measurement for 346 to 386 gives 383.0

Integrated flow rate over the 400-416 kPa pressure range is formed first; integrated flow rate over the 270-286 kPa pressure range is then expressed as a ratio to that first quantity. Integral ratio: 1.01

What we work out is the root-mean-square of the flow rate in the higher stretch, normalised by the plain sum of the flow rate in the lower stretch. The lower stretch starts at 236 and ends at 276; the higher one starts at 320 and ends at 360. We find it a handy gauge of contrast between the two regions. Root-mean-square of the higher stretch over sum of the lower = 0.119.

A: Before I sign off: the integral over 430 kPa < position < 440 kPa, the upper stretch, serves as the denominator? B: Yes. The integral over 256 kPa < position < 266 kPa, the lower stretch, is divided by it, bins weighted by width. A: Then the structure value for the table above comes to 1.02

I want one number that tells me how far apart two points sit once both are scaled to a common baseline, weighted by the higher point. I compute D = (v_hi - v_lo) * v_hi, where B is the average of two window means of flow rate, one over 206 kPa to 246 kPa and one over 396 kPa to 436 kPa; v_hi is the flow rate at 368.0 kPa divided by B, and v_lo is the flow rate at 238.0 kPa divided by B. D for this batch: -0.10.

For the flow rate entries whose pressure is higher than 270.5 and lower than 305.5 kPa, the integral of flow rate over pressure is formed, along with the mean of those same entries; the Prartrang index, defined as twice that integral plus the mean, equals 2388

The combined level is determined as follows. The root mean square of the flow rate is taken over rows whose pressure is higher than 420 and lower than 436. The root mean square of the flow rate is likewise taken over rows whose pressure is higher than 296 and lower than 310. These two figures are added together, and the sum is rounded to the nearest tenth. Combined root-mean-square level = 67.3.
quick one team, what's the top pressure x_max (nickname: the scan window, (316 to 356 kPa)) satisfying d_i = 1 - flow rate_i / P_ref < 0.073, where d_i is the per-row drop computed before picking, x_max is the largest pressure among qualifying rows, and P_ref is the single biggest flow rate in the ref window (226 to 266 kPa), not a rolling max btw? 318.0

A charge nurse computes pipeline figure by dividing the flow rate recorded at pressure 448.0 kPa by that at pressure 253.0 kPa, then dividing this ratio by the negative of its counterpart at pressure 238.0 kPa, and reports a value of -0.0274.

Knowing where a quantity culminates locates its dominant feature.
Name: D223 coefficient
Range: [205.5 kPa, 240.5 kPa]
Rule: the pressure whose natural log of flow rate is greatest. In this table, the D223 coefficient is 233.0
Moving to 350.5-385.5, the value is 383.0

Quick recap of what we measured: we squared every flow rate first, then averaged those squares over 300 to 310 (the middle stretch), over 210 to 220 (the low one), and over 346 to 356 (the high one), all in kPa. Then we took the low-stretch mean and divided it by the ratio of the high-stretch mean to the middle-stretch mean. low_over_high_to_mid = 1338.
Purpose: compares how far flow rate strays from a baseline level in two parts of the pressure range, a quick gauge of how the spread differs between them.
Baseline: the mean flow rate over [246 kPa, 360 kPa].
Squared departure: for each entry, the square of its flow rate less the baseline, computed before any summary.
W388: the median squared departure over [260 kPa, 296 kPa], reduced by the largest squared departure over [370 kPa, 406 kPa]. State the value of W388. -1.3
